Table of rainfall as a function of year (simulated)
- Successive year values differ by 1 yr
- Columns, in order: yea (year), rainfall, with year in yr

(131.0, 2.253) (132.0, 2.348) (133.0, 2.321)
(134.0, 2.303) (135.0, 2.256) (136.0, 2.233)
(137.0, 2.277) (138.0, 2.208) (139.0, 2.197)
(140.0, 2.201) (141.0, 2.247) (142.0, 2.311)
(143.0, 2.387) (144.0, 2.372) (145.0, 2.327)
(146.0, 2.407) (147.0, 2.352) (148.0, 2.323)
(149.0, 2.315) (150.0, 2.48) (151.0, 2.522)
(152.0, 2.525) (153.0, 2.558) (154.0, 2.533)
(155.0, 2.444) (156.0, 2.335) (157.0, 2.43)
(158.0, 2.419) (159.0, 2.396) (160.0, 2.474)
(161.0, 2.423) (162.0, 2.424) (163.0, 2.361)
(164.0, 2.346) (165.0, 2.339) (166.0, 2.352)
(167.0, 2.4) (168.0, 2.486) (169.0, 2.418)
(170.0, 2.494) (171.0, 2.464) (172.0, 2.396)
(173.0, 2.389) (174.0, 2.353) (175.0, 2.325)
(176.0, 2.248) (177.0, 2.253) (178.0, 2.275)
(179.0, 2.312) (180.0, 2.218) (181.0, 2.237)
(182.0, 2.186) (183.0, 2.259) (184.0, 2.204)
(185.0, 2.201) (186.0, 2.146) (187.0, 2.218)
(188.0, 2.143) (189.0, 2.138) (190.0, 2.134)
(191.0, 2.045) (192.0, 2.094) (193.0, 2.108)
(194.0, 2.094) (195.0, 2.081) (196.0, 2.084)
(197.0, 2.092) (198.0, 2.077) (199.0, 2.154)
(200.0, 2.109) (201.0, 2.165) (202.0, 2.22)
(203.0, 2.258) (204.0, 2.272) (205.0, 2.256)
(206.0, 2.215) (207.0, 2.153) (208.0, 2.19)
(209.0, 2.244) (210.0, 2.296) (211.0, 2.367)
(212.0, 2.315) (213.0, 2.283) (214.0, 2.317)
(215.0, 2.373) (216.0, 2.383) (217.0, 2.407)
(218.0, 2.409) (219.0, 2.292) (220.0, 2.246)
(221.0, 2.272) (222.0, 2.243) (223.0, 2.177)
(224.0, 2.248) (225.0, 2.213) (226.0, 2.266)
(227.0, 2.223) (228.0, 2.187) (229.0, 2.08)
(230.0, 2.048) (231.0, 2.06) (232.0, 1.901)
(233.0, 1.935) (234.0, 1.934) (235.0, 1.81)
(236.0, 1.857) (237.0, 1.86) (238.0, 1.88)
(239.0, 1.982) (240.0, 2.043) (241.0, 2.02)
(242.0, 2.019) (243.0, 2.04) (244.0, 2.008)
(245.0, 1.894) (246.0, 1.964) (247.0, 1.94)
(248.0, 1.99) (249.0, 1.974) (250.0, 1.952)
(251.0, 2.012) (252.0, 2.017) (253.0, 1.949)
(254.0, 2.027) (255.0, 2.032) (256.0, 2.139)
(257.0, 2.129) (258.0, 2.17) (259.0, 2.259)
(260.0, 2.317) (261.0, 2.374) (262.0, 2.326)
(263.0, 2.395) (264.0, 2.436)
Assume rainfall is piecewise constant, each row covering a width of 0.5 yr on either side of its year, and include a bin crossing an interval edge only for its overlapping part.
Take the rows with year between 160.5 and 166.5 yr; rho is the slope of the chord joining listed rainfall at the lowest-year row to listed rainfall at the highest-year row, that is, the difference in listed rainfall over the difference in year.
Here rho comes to -0.014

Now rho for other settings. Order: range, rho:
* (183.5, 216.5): 0.006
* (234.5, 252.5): 0.012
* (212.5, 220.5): -0.005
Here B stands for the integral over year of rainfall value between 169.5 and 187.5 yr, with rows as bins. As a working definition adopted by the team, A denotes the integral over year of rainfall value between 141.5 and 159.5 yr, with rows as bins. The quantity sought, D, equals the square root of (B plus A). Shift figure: 9.20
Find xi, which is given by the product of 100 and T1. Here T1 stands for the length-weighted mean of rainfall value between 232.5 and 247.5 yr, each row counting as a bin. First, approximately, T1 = 1.95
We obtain 195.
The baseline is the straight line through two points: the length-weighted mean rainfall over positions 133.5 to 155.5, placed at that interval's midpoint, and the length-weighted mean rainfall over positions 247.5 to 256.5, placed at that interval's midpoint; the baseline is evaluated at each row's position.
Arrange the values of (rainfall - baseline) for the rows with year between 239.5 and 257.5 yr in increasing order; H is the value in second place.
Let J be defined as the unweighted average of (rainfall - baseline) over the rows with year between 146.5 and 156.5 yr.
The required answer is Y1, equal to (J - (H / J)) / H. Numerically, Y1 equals -11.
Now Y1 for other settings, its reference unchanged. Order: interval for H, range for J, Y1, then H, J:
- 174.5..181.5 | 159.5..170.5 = -33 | 0.00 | 0.12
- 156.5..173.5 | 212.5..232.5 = -6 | 0.05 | 0.13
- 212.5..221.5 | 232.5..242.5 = 7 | 0.15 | -0.12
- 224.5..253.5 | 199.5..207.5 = -25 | -0.20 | 0.04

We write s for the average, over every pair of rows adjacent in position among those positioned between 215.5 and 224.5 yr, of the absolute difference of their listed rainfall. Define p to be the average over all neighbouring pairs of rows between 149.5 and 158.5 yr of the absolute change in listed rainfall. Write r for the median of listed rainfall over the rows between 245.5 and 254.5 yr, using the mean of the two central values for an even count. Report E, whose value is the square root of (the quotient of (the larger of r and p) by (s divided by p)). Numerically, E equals 1.5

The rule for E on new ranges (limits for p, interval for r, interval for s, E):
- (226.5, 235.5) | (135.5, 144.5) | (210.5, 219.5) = 1.9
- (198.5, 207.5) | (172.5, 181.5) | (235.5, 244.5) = 1.7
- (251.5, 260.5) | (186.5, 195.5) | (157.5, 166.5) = 2.0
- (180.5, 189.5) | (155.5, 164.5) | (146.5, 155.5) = 1.5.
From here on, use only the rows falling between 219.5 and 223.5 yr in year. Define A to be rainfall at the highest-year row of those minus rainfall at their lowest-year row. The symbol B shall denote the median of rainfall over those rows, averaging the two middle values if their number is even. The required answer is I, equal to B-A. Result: 2.31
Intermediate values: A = -0.07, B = 2.24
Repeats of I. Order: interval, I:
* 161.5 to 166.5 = 2.42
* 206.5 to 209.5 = 2.10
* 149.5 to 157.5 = 2.55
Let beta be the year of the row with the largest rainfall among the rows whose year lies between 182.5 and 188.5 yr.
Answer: 183.0 yr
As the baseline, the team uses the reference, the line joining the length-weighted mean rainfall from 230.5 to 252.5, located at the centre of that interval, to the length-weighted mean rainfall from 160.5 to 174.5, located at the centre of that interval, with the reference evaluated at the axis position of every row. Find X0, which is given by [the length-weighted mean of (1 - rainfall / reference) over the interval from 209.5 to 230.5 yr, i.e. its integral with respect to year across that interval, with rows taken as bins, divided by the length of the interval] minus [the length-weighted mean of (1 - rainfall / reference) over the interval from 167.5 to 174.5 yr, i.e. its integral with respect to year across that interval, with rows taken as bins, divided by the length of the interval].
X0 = -0.067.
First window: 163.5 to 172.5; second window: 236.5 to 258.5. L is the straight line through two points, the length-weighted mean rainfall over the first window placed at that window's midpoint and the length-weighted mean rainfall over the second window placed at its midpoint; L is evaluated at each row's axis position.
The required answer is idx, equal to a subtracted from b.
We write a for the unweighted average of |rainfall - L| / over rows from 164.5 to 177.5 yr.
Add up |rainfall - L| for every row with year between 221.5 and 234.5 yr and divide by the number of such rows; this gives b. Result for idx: 0.04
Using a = 0.06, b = 0.10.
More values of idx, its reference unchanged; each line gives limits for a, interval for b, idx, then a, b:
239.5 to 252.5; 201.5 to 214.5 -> 0.04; 0.03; 0.07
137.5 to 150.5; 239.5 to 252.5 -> -0.18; 0.22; 0.03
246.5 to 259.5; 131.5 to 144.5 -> 0.19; 0.10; 0.28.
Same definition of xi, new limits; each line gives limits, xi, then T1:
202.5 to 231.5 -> 225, 2.25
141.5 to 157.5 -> 241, 2.41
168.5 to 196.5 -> 223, 2.23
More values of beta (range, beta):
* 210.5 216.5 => 216.0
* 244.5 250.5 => 248.0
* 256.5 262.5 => 261.0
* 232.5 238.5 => 233.0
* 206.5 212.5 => 211.0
